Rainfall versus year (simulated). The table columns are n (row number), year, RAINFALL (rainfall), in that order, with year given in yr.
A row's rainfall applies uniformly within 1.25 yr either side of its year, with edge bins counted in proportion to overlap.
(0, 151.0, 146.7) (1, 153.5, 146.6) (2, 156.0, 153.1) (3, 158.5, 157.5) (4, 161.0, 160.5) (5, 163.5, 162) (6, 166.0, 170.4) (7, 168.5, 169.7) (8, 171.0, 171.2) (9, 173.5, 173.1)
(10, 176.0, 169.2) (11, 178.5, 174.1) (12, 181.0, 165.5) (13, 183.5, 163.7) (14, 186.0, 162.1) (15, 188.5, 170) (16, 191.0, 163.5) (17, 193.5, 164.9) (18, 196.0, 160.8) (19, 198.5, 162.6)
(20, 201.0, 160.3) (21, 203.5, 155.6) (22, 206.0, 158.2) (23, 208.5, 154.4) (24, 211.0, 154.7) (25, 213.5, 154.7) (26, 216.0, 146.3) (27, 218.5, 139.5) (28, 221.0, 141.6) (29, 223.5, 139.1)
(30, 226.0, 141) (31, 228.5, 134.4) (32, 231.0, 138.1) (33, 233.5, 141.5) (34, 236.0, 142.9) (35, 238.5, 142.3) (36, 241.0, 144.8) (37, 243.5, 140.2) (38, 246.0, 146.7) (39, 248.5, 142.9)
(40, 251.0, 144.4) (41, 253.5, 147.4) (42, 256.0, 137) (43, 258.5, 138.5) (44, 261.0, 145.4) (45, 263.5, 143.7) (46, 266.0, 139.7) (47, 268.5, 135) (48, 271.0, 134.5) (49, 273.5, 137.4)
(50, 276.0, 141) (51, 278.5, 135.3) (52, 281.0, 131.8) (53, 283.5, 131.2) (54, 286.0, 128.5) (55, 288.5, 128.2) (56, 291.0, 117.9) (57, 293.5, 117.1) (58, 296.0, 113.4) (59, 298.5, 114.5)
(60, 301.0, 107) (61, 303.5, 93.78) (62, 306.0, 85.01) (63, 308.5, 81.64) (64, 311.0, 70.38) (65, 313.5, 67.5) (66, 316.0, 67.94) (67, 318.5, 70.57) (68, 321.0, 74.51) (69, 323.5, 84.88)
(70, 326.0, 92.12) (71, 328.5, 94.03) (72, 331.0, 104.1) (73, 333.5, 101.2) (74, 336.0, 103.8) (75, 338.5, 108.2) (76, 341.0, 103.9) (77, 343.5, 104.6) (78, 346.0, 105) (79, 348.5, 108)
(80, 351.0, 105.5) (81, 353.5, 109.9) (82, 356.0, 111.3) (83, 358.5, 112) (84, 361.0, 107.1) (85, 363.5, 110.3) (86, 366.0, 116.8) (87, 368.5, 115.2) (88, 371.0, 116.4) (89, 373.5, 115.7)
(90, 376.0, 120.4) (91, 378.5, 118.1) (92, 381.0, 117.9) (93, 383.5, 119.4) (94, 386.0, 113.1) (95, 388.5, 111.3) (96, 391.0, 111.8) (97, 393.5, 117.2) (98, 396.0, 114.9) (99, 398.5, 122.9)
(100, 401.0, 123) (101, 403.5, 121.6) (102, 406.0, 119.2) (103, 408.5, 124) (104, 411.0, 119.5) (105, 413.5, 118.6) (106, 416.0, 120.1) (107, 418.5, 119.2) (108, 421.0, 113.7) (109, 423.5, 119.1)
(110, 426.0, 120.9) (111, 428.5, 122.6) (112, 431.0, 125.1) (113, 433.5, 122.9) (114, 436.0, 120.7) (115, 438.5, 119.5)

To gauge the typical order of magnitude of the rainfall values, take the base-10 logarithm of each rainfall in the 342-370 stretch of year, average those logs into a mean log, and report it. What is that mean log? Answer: 2.04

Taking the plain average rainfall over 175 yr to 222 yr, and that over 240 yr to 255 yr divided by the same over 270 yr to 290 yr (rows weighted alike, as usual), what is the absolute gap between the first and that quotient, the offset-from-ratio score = 158.0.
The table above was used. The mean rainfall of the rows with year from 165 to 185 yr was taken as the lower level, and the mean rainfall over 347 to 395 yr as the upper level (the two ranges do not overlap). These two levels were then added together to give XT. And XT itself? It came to 283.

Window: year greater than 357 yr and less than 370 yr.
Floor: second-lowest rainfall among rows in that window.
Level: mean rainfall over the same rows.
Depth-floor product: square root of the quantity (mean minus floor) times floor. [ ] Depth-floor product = 15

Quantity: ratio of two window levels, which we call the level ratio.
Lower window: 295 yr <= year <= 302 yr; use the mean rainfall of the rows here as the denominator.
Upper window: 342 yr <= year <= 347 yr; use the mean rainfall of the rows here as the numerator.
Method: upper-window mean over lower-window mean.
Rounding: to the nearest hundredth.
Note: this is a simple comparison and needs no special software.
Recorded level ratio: 0.94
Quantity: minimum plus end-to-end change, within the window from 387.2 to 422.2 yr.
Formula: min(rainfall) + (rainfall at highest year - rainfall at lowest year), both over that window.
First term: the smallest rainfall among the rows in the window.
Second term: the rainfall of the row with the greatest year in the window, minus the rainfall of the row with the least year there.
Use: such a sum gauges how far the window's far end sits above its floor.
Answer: 114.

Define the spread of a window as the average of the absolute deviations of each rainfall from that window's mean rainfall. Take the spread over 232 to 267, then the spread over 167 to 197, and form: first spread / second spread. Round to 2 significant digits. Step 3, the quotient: 0.62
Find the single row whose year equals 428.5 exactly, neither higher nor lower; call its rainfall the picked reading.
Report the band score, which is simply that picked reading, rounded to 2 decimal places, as 122.60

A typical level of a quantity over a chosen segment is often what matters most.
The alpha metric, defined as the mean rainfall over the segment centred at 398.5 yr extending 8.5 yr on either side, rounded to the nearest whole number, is 119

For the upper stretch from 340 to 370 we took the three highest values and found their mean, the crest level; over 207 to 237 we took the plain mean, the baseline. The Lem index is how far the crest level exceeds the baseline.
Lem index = -29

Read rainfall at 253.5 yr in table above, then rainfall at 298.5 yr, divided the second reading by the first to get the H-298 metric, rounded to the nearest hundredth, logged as 0.78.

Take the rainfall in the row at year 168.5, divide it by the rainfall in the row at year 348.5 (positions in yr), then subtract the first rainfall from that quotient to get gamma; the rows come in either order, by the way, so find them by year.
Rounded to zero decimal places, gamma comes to -168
